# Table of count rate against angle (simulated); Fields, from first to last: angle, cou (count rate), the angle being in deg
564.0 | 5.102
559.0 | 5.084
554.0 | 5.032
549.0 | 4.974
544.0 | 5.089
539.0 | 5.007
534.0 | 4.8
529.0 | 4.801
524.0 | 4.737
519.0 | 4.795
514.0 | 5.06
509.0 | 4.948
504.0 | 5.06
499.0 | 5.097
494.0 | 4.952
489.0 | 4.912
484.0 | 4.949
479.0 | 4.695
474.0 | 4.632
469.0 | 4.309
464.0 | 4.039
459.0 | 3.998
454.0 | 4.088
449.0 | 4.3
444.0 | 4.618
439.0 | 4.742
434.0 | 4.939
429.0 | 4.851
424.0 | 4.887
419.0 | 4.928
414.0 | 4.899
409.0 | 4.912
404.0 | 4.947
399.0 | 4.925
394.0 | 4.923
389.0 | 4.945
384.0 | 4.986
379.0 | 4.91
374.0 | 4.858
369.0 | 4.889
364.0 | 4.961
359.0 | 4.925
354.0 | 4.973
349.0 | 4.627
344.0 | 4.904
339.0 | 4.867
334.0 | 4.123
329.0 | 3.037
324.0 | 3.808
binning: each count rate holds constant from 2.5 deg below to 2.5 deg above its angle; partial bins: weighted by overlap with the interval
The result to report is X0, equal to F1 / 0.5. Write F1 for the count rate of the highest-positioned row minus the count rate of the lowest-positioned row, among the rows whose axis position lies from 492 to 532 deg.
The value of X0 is -0.3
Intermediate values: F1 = -0.15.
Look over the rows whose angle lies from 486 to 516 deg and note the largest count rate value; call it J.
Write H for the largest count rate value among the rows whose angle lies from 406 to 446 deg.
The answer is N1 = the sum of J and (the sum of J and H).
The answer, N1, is 15.1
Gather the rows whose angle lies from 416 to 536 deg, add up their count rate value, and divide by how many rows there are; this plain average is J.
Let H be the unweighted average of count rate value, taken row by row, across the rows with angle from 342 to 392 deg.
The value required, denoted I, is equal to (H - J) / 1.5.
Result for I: 0.12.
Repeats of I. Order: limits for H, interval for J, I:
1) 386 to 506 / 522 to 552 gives -0.11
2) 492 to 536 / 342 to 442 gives 0.01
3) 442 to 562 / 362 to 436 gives -0.11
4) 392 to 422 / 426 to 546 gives 0.13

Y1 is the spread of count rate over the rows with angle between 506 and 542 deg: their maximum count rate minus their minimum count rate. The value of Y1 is 0.32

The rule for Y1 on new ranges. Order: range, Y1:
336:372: 0.35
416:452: 0.64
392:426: 0.06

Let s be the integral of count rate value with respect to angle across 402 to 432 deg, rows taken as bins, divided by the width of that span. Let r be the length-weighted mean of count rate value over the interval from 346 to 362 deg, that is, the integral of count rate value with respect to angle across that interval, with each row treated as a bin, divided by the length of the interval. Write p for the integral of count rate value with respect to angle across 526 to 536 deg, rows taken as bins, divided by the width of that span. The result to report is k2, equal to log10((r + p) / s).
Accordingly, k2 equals 0.294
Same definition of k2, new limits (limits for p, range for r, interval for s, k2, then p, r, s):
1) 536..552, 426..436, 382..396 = 0.301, 5.02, 4.89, 4.95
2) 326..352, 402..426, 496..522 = 0.267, 4.31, 4.91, 4.99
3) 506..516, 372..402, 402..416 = 0.305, 5.00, 4.93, 4.92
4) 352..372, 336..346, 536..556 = 0.290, 4.93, 4.85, 5.02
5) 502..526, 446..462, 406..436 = 0.267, 4.92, 4.14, 4.90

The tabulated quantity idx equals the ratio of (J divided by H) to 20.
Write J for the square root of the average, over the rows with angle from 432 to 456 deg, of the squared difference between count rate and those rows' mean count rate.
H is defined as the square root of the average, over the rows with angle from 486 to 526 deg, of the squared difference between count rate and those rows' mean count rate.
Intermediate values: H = 0.12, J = 0.31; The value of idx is 0.13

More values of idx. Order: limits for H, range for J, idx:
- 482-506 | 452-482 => 0.20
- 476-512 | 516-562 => 0.06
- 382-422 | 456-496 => 0.75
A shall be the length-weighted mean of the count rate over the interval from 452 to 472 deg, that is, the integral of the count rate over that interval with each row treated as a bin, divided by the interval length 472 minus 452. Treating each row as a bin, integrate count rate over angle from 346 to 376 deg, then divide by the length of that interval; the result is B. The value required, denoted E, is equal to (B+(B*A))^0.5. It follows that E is 5.00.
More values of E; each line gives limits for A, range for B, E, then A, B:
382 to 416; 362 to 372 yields 5.40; 4.93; 4.92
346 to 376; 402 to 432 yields 5.37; 4.87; 4.90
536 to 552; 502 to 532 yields 5.43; 5.02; 4.90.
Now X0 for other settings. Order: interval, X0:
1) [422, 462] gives -1.8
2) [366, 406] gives 0.1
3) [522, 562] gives 0.7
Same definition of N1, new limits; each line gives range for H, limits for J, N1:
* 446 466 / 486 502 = 14.5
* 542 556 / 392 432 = 15.0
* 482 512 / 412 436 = 15.0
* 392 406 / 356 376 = 14.9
